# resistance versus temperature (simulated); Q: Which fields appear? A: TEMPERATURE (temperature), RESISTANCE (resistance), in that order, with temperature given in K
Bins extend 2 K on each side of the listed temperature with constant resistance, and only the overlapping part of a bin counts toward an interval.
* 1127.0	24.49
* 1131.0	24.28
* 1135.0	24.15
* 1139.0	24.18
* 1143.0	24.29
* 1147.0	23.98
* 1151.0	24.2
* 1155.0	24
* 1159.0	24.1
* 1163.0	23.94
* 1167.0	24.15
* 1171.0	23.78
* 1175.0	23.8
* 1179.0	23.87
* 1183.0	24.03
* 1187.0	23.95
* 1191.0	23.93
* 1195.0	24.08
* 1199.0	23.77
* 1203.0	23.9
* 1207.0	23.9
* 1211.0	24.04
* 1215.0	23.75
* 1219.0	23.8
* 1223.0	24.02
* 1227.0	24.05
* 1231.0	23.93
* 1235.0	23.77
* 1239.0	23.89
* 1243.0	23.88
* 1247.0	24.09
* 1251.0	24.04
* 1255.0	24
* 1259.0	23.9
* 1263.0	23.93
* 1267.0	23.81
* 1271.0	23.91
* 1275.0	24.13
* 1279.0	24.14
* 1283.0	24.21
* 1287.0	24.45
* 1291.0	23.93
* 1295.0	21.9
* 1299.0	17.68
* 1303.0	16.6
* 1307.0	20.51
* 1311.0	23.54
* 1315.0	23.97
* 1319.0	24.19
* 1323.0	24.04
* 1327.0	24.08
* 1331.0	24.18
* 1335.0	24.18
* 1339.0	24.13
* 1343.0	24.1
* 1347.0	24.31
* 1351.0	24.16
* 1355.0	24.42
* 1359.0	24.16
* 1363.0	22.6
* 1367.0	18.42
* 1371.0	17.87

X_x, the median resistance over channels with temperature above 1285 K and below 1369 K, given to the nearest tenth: 24.1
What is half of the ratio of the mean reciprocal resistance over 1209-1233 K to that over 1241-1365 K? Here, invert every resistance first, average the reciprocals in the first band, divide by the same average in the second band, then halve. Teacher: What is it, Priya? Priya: 0.485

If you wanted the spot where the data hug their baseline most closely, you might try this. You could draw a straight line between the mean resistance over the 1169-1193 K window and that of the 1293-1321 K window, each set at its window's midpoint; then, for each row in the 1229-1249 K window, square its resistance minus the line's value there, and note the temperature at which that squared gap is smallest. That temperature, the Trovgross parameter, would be 1235.0 K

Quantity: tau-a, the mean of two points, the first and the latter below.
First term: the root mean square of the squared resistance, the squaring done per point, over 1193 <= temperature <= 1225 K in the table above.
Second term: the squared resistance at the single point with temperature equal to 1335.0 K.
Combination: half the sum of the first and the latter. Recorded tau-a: 578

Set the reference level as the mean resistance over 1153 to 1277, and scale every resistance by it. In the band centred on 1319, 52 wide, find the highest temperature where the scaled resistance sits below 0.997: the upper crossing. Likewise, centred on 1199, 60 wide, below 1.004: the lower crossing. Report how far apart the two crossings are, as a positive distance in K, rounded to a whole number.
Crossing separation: 88 K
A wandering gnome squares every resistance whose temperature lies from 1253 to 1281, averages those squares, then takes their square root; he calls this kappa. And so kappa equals 24.0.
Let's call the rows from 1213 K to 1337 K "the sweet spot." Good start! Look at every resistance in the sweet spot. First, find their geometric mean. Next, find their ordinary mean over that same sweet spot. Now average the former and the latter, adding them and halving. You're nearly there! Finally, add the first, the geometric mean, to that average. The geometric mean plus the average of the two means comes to 46.6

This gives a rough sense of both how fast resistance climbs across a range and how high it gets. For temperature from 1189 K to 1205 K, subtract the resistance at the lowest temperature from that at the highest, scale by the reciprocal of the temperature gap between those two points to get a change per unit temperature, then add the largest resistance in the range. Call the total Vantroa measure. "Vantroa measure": 24.1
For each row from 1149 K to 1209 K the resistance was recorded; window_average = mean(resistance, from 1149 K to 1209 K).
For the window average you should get 23.96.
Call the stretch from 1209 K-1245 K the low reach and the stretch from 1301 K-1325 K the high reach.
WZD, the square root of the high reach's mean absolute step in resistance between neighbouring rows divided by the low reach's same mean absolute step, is 3.5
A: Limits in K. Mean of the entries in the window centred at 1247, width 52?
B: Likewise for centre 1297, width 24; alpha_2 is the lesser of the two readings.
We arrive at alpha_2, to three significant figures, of 20.8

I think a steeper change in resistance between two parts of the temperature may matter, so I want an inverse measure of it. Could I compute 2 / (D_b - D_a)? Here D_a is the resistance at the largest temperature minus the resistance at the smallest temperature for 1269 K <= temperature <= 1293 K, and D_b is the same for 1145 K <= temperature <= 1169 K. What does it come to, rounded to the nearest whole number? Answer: 13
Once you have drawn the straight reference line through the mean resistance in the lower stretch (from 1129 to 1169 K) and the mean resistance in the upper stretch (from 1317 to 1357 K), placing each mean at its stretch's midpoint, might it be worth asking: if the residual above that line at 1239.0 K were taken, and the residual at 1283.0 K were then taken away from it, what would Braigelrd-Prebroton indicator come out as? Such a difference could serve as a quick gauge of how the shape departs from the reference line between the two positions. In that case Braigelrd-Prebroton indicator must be -0.31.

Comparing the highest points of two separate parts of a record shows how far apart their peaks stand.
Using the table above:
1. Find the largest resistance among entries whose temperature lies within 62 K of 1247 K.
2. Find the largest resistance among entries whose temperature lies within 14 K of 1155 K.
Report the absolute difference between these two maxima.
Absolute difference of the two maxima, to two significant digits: 0.16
